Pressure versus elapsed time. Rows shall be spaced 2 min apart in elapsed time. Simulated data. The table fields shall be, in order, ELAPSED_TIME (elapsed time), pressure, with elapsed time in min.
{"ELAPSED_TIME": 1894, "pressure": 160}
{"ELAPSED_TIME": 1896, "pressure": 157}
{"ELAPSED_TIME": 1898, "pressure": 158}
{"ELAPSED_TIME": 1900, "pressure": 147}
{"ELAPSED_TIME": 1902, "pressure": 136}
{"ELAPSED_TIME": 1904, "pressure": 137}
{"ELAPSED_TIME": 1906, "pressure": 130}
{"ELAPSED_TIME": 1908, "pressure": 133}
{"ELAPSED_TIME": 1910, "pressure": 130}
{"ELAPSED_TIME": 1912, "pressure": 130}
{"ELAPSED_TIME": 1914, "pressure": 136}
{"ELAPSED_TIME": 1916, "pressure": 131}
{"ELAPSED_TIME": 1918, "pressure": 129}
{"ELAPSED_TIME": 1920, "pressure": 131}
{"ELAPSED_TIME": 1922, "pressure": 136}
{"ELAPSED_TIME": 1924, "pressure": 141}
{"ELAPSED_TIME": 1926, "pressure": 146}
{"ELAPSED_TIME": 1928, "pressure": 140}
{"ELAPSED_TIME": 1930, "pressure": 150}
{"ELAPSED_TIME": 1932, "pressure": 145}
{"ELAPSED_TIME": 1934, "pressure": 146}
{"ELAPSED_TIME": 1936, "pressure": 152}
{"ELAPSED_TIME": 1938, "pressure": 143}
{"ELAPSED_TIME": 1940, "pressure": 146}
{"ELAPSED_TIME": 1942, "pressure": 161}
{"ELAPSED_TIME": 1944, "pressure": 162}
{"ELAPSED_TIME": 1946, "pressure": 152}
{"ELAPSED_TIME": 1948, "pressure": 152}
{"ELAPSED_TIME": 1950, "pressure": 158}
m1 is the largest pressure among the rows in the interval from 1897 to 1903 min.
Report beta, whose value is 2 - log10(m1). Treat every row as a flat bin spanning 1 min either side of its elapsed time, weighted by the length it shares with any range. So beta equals -0.199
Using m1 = 158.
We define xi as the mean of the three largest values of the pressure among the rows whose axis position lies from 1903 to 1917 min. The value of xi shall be 135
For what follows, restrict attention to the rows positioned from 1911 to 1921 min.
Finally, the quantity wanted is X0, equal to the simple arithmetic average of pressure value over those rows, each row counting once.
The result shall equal 131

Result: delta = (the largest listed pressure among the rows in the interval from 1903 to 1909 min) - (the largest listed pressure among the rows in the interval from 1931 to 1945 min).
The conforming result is -25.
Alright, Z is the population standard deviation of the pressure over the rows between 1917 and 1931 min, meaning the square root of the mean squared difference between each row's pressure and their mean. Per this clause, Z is 7.1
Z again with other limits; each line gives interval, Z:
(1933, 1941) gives 3.3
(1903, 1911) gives 2.9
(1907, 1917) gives 2.3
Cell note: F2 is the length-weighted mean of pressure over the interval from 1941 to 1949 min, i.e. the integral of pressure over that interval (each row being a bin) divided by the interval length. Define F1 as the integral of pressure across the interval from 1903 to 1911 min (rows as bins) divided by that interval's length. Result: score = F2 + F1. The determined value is 289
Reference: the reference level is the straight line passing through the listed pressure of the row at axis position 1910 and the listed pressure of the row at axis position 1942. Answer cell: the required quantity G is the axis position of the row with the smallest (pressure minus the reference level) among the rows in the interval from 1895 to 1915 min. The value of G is 1912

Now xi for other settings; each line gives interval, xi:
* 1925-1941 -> 149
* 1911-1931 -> 146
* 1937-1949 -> 158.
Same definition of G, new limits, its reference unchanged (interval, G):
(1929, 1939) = 1938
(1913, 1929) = 1918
